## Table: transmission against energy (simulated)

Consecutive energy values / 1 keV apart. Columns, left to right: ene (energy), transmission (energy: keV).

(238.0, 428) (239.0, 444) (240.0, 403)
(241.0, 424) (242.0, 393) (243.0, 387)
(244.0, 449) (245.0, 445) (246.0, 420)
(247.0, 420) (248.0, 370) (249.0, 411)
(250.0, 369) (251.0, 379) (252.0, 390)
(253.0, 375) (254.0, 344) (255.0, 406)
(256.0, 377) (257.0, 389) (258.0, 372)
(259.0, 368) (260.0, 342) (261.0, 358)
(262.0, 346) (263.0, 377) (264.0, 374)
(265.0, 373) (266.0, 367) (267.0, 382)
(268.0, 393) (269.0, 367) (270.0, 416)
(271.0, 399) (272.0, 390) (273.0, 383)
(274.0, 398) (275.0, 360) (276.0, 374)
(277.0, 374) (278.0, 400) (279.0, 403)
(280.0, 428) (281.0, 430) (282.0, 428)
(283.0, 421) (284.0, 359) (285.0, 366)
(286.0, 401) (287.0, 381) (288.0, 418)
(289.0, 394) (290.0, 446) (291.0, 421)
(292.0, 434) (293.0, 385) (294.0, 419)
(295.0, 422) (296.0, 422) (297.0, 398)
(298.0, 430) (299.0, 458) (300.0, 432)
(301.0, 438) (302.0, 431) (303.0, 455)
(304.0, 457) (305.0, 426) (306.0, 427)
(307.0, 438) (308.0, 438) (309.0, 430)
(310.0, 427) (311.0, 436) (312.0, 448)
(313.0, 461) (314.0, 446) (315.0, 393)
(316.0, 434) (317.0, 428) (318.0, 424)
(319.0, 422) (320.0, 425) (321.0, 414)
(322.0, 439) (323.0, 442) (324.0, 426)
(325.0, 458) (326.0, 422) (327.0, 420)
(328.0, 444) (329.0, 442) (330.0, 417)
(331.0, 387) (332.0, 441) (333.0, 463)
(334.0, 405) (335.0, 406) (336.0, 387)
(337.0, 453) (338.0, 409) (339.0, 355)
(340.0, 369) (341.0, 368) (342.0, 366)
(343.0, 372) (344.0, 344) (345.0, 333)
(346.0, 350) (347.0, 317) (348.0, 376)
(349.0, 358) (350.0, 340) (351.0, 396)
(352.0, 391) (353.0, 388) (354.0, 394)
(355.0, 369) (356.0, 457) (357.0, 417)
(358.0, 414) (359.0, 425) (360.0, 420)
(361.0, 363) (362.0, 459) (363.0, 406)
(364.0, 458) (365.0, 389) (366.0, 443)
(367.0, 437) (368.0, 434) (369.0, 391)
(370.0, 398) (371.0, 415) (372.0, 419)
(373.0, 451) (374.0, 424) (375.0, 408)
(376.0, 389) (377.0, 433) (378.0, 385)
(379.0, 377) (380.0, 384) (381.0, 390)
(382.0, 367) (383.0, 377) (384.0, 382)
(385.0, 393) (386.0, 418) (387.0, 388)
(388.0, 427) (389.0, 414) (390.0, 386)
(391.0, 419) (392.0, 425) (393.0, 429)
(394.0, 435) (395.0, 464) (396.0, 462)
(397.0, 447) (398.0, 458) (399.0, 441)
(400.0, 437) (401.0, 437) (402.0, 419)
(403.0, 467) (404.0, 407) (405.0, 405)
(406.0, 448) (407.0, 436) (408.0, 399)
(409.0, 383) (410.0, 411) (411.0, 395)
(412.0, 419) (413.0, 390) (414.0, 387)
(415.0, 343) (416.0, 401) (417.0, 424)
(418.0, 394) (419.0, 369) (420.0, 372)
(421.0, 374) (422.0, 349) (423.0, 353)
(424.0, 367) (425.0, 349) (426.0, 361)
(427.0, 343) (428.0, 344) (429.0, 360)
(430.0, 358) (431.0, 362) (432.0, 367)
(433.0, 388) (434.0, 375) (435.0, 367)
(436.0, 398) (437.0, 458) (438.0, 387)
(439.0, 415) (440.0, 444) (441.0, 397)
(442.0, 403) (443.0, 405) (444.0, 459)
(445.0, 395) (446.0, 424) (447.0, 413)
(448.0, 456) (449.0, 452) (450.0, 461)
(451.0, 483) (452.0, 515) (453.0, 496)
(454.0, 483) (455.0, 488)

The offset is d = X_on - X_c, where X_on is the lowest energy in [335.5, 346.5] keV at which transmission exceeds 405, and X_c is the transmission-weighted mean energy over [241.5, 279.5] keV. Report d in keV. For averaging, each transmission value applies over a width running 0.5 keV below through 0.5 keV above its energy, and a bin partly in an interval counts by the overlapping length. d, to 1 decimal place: 76.7 keV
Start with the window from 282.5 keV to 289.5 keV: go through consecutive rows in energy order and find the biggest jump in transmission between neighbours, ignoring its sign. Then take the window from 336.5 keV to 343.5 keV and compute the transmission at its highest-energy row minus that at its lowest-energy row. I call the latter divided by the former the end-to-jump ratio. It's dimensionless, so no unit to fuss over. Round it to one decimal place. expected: -1.3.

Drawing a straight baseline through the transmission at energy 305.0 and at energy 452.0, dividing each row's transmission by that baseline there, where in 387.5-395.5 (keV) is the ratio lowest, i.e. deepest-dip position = 390.0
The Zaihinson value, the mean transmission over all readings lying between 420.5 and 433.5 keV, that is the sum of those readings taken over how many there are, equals 360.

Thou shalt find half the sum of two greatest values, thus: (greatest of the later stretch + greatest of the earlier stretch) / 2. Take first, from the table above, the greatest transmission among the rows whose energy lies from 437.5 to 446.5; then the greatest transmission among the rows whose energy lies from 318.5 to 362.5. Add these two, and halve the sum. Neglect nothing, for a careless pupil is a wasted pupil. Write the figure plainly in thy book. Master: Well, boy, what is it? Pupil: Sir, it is 461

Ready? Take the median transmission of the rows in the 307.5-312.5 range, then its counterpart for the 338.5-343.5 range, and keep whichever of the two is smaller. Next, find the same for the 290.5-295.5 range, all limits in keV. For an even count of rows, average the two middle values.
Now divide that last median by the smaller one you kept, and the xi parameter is 1.14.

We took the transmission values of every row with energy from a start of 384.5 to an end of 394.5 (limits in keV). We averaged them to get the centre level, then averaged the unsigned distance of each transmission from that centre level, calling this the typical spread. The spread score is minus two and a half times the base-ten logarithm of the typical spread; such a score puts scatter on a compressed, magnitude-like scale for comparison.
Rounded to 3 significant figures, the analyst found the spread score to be -2.91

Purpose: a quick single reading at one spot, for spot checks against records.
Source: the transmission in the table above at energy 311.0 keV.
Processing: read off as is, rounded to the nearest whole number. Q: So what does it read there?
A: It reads 436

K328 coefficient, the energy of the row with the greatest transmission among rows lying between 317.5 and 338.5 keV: 333.0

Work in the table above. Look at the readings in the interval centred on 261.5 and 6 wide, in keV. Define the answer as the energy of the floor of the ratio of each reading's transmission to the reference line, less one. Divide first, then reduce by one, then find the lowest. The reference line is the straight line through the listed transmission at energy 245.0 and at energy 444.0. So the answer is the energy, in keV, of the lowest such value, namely 260.0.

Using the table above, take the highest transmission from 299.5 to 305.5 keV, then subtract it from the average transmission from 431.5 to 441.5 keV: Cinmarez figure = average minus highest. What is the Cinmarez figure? -57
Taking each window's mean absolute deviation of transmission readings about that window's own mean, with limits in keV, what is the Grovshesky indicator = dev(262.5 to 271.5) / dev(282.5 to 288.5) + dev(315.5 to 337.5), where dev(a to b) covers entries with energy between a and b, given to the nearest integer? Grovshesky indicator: 16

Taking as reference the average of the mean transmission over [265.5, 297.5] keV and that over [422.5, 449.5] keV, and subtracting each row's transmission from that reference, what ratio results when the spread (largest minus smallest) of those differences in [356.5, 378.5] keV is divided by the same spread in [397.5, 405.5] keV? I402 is 1.5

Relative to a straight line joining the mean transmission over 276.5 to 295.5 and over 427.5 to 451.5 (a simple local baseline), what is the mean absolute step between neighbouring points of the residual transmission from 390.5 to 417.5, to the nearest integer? 21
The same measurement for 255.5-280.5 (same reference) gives 16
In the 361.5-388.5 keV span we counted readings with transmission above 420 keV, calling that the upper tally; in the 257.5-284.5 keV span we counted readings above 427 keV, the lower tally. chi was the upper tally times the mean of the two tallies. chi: 54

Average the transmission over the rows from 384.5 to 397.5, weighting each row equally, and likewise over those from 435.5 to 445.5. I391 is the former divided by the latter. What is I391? 1.02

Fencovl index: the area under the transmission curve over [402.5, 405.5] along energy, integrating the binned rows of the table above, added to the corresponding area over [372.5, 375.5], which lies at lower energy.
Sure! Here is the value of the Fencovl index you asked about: 2562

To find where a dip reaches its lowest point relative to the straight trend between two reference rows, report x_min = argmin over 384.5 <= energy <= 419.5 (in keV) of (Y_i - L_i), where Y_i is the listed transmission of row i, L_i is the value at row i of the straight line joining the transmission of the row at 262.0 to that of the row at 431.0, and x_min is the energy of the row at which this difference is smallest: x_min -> 415.0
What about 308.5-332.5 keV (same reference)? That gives 331.0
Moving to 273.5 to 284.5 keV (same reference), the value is 284.0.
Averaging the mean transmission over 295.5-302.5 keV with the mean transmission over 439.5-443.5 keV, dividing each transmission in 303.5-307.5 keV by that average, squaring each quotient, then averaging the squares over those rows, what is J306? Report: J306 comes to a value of 1.08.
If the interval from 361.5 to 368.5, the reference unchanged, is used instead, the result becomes 1.06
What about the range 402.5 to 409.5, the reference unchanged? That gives 1.00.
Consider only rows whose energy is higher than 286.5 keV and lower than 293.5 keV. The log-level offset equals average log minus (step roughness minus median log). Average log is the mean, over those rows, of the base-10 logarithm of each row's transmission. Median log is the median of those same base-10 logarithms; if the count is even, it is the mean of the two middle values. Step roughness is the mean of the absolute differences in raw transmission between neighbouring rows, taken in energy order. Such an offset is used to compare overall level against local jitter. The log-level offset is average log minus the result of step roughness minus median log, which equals -28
